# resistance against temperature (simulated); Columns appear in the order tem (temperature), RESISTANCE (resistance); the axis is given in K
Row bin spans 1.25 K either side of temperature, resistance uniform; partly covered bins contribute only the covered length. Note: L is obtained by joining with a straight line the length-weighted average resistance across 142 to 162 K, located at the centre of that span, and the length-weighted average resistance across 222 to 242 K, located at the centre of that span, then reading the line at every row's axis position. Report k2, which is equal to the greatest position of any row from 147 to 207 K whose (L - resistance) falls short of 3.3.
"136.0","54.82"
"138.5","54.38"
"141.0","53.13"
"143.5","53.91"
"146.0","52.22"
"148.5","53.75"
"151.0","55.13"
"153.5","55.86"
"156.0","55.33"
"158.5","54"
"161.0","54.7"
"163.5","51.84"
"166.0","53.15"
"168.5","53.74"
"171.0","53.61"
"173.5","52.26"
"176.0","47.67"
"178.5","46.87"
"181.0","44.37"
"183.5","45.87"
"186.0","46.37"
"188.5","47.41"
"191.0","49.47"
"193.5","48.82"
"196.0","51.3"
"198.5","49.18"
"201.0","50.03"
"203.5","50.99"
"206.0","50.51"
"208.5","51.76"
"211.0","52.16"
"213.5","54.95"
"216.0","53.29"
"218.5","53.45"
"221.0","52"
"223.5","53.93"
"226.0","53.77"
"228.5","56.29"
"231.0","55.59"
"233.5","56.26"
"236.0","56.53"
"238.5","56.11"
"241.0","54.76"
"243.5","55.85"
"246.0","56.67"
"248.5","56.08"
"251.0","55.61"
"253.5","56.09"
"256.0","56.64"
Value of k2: 173.5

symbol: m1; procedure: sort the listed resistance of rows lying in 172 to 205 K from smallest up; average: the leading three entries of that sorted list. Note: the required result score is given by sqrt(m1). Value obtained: 6.75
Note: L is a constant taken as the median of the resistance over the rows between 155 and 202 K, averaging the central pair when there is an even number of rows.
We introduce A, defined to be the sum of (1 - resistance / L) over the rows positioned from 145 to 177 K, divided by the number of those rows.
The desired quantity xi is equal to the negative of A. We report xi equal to 0.066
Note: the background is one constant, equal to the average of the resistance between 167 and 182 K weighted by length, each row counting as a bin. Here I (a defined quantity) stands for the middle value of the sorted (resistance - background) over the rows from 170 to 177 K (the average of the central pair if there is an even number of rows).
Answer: 2.4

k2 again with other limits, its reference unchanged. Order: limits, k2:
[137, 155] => 153.5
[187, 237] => 236.0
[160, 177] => 173.5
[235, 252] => 251.0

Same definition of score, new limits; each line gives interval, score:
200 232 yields 7.11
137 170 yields 7.24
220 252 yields 7.30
